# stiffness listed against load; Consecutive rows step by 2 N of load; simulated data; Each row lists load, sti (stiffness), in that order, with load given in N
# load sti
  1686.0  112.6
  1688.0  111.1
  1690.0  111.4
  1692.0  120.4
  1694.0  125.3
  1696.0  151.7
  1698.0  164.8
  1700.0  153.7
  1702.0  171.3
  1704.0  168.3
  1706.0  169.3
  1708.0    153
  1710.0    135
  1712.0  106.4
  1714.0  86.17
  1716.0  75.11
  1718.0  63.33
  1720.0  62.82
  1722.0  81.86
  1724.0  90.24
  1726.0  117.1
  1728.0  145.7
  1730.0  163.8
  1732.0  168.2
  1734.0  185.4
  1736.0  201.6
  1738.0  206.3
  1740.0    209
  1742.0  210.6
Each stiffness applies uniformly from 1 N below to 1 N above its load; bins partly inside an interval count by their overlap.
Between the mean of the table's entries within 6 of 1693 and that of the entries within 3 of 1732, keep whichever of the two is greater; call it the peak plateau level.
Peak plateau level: 172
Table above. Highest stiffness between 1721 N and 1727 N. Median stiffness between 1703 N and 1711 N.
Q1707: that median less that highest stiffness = 44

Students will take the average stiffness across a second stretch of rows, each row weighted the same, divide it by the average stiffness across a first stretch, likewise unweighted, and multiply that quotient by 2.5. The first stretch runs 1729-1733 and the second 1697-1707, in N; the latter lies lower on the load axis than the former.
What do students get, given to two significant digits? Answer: 2.5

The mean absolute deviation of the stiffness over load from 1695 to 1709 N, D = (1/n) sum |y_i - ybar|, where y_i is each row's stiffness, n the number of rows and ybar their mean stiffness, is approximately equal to 7.7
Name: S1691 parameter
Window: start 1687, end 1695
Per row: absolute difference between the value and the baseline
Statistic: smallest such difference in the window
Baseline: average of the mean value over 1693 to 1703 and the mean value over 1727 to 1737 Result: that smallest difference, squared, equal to 1433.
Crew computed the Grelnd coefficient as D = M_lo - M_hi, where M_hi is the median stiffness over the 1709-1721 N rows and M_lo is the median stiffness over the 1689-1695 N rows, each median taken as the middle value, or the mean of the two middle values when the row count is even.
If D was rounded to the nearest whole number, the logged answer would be 40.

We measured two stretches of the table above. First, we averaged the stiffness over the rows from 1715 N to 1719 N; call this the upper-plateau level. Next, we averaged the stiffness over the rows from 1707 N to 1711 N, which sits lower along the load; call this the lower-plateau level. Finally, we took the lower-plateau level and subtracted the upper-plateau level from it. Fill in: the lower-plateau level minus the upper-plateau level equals 75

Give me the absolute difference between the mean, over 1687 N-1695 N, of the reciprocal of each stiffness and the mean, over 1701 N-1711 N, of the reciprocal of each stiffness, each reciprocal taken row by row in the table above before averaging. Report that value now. 0.0022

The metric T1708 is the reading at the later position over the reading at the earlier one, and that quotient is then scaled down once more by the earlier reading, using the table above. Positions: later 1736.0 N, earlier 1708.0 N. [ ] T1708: 0.009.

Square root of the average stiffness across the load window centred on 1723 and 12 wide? 10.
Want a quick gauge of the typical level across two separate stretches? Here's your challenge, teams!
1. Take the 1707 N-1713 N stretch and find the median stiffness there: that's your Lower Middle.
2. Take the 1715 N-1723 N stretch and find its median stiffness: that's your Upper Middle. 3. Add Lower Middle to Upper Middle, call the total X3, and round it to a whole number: 204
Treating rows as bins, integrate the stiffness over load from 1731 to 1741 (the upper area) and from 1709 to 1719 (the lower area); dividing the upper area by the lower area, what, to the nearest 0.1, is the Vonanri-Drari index 2.1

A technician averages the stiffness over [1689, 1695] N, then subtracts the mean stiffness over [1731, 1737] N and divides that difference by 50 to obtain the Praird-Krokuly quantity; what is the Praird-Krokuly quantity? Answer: -1.3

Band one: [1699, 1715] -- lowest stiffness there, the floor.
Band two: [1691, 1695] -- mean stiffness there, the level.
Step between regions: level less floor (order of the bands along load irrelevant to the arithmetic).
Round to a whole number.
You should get 37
